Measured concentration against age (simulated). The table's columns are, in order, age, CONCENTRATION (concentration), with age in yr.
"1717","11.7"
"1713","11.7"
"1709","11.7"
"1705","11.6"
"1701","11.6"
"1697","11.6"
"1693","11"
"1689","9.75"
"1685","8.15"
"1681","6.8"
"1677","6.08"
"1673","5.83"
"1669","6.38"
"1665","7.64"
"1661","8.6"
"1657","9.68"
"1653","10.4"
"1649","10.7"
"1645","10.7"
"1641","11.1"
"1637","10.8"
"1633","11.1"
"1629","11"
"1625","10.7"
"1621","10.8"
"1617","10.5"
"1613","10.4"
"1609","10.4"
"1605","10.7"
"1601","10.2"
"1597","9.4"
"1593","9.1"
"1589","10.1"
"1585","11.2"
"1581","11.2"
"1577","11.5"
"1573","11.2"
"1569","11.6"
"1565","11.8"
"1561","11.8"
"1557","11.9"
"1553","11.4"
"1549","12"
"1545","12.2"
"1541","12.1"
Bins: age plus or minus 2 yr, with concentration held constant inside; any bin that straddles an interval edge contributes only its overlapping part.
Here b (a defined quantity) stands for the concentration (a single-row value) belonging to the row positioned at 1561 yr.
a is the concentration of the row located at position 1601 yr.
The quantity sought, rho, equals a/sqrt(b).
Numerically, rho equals 2.97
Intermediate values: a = 10.2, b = 11.8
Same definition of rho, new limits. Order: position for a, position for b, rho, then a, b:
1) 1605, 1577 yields 3.16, 10.7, 11.5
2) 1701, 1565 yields 3.38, 11.6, 11.8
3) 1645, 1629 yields 3.23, 10.7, 11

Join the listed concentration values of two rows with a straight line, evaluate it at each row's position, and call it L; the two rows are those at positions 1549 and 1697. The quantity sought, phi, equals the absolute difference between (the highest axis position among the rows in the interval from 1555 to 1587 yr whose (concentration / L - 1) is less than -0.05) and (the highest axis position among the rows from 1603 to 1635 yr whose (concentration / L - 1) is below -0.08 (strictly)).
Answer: 40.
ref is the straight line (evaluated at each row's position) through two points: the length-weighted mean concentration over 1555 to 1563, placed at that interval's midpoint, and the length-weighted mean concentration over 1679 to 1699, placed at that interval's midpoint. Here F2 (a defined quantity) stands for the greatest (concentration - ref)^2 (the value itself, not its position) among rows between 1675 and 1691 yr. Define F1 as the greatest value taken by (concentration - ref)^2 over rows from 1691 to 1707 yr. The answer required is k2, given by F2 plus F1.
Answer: 18.9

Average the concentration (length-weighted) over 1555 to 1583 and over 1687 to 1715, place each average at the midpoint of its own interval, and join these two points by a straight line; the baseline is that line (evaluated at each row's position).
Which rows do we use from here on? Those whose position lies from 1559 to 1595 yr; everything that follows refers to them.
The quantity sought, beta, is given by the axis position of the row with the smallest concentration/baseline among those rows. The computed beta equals 1593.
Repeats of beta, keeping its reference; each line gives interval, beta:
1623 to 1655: 1653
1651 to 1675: 1673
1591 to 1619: 1593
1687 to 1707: 1689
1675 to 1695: 1677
